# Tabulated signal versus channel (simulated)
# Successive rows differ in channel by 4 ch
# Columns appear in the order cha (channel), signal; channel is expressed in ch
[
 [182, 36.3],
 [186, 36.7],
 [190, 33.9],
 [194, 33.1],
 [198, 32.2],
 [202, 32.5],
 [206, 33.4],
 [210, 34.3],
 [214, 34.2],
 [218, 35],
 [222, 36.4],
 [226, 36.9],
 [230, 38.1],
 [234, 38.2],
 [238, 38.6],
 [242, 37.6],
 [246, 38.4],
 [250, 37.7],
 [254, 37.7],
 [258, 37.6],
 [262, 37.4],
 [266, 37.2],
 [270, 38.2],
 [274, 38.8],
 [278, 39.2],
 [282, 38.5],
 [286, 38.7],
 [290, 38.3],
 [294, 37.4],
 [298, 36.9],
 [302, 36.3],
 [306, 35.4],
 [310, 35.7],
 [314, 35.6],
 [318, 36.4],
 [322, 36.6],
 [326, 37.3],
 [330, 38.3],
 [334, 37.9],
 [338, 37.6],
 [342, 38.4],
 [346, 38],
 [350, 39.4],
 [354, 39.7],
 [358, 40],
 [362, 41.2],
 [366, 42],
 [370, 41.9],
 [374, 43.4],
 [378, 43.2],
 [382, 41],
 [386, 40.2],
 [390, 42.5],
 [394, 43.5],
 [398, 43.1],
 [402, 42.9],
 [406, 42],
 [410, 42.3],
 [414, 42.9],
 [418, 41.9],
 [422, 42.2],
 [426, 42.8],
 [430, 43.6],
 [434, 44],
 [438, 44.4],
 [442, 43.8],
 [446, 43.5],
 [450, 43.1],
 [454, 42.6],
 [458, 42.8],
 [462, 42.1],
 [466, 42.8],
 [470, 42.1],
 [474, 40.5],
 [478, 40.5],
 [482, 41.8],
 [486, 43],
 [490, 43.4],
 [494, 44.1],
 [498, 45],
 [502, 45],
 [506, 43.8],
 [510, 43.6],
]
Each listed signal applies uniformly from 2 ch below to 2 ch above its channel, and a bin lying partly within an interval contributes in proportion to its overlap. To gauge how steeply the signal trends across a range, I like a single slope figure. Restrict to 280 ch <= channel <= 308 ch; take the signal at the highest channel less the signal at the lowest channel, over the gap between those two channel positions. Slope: -0.13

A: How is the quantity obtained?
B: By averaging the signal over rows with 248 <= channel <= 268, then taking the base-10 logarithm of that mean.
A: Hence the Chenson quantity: 1.57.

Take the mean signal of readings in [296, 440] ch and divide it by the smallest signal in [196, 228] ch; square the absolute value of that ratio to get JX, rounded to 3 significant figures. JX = 1.57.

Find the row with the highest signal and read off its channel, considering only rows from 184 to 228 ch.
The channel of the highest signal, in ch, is 226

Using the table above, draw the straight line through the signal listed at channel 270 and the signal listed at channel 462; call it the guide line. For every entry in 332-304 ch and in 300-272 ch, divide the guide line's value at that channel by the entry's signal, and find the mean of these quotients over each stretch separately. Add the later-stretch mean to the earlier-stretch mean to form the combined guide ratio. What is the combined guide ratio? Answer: 2.08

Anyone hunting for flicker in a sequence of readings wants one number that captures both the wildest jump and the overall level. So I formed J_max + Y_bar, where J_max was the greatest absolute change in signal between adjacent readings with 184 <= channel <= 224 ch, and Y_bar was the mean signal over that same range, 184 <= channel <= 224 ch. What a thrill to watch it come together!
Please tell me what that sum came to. 37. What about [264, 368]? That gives 39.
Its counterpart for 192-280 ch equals 38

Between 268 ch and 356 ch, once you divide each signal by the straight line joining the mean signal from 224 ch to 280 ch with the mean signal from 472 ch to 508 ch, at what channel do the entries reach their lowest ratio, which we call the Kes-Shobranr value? 306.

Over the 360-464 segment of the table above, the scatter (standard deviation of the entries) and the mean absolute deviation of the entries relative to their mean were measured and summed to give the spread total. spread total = 1.7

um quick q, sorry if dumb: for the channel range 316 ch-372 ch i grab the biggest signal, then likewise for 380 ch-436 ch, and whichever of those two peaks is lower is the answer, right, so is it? 42.0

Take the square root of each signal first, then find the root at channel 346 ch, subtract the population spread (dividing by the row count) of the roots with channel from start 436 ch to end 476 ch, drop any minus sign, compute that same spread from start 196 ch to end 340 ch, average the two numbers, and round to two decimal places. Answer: 3.12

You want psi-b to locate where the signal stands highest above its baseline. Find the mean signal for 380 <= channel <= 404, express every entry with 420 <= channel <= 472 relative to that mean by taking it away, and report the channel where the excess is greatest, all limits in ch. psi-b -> 438 ch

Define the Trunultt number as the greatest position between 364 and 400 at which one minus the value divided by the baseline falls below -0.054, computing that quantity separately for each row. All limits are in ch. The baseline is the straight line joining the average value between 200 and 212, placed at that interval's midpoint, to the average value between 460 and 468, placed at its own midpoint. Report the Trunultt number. 398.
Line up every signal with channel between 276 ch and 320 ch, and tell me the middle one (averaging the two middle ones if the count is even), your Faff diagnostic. 37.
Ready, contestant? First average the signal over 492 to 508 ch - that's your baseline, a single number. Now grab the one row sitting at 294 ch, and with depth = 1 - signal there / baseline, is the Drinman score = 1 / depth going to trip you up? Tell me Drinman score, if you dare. 6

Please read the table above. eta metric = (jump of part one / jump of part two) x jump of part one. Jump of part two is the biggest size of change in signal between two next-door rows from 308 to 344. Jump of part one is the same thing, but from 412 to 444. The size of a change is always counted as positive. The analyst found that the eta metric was 1.0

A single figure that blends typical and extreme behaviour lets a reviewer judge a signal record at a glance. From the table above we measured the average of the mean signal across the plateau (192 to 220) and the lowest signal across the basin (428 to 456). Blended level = 38.1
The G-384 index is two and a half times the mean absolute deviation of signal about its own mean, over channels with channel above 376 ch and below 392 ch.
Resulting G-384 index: 2.81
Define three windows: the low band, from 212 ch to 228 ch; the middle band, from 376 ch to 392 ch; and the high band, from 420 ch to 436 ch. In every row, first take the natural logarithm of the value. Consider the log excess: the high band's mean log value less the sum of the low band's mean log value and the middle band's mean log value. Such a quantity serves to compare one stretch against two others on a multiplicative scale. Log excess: -3.54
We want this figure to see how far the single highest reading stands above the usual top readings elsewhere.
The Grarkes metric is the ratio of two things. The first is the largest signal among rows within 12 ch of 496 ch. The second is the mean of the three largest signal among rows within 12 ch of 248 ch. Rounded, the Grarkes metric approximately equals 1.18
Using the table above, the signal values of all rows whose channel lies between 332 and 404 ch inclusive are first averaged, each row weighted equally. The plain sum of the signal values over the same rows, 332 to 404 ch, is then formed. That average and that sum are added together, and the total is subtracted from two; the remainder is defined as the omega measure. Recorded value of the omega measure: -775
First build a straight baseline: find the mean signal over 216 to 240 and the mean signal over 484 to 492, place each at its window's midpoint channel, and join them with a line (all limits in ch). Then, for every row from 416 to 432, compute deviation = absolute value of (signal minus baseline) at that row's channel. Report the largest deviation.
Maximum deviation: 1.7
